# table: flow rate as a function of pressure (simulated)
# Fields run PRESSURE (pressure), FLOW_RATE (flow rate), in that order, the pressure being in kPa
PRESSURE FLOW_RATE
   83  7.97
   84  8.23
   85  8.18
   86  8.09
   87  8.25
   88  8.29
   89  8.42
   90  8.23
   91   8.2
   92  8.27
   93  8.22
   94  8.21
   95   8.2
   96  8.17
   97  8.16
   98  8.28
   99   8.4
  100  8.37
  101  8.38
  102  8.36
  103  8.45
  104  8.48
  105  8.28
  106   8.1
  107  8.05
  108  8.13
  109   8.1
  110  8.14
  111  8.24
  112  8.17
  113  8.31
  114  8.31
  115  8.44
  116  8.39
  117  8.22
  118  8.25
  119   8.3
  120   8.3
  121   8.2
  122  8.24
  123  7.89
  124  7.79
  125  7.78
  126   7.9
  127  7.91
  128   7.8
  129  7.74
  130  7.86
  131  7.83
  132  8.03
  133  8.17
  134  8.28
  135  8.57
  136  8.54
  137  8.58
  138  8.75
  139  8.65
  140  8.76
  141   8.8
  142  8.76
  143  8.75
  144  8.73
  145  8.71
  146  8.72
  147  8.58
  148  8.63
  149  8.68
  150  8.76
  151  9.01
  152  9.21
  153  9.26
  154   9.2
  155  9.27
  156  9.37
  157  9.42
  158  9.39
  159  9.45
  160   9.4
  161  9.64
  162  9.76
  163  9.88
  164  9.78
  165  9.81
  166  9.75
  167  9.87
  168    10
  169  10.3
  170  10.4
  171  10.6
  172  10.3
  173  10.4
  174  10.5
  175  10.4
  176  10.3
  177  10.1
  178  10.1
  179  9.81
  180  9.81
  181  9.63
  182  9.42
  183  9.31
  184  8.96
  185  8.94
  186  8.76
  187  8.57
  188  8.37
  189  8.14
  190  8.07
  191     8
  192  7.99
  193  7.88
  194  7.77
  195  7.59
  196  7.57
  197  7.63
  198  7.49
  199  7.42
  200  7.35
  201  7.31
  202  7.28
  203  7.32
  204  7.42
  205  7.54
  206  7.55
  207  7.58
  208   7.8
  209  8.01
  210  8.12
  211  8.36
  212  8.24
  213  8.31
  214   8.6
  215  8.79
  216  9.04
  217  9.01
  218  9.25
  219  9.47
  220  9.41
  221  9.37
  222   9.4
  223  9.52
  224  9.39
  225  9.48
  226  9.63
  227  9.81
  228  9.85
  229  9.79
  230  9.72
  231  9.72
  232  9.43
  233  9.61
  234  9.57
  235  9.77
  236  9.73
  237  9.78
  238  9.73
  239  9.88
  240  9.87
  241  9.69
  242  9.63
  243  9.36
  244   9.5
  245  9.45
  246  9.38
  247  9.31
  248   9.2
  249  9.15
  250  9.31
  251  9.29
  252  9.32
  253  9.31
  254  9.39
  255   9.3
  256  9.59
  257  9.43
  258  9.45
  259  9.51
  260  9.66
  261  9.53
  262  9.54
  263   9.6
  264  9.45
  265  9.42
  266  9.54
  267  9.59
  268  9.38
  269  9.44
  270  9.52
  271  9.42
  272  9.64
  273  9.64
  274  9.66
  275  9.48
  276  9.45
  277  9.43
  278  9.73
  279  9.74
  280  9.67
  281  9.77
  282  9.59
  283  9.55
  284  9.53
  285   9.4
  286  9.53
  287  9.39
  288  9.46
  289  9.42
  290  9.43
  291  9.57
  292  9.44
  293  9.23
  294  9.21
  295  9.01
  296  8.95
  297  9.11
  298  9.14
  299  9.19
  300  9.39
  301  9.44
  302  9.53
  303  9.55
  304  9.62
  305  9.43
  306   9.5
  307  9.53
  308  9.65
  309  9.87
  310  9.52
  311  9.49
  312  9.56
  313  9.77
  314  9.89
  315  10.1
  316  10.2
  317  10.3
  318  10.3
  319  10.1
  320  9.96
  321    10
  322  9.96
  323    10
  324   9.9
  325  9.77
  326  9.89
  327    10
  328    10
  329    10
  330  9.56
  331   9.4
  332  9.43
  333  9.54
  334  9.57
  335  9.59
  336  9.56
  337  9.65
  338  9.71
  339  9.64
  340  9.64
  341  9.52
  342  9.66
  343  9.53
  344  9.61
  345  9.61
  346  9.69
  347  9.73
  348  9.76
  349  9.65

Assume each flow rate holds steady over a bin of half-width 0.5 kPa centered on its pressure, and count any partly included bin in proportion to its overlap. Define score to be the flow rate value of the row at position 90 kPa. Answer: 8.23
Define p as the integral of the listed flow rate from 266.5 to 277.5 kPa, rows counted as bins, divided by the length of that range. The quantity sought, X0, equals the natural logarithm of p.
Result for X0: 2.25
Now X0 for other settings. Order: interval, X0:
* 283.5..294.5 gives 2.24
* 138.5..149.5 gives 2.16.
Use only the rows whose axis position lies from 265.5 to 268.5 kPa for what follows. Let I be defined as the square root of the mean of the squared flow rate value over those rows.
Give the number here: 9.50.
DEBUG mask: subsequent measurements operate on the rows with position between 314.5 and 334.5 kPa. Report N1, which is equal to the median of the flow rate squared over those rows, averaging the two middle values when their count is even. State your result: 100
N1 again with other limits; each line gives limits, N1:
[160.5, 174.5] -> 99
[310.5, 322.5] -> 100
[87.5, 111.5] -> 68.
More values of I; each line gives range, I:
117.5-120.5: 8.28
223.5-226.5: 9.50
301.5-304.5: 9.57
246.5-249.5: 9.22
